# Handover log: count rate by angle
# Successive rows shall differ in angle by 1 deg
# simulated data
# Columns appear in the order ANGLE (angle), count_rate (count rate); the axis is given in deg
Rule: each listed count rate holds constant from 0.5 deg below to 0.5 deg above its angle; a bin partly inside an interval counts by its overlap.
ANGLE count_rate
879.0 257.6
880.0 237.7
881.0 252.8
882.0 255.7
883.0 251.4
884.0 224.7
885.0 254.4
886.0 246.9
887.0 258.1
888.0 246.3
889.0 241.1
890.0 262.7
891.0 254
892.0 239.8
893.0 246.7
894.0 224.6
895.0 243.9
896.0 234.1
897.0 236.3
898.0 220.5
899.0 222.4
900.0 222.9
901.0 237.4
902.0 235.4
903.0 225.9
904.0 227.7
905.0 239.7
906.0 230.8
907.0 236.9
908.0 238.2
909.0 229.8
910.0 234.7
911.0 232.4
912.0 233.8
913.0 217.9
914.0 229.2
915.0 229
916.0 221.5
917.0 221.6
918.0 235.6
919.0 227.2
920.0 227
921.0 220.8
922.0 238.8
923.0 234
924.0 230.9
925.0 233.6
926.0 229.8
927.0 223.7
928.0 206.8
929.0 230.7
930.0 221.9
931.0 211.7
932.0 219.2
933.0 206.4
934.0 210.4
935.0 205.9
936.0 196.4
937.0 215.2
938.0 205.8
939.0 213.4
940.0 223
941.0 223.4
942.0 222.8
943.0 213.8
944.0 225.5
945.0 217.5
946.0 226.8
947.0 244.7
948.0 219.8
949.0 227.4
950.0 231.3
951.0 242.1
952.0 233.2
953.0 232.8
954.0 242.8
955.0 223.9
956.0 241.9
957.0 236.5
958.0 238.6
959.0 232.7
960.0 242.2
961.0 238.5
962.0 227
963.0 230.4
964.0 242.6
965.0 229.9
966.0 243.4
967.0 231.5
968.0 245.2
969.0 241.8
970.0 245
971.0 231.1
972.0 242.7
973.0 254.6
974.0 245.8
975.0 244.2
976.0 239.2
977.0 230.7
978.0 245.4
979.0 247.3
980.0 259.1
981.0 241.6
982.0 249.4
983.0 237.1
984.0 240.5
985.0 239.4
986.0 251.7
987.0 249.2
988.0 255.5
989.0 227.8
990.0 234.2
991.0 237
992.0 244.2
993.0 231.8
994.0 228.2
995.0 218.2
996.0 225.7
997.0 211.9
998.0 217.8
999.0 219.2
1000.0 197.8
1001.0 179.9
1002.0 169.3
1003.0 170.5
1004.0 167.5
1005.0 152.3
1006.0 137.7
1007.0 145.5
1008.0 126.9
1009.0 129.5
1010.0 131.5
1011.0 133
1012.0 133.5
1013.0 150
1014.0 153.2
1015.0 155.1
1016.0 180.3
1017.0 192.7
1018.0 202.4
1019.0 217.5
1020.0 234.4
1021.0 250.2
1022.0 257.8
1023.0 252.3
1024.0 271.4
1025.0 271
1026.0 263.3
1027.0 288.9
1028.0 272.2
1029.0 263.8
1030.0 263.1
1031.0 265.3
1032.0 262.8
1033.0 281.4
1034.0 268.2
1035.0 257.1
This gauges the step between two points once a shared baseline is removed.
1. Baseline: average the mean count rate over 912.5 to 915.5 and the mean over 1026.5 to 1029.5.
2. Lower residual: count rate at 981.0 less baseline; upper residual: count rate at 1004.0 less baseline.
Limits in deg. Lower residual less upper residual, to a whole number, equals 74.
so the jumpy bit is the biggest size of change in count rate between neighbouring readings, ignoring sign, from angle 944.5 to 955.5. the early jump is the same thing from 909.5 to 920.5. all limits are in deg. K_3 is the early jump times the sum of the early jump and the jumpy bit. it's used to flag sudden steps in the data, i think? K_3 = 649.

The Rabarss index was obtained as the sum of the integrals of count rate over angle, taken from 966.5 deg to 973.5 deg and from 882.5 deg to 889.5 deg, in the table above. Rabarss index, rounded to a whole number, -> 3415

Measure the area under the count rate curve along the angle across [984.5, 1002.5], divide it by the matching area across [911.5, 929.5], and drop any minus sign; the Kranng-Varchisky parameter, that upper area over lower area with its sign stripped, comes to 0.99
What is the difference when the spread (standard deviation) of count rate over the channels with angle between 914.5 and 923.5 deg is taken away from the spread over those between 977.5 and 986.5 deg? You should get 0.4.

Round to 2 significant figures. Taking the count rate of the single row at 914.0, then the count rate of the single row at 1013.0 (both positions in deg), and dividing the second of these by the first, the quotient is 0.65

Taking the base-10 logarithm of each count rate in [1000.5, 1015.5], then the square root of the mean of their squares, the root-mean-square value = 2.17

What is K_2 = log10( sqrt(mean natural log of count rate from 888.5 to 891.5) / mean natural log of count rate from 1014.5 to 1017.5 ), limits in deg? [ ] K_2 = -0.342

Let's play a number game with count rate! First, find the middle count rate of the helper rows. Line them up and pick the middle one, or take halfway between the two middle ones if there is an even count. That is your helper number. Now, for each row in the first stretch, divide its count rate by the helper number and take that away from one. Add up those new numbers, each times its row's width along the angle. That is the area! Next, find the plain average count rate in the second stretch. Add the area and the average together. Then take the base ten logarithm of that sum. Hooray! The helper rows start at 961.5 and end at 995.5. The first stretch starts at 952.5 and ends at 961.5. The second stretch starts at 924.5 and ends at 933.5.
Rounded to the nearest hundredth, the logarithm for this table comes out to 2.34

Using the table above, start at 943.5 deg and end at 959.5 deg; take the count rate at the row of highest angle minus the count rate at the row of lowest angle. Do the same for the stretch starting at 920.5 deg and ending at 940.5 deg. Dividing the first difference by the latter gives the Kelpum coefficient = 3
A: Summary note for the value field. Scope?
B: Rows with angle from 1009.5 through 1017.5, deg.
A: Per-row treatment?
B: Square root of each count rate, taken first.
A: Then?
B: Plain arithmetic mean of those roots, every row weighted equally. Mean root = 12.4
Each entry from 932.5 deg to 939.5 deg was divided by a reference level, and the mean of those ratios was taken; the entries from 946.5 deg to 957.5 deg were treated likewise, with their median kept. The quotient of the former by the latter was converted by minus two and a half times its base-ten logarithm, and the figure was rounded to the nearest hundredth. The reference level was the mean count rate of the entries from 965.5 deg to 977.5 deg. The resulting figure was 0.13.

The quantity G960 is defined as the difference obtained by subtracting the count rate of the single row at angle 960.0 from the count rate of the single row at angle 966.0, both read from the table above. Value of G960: 1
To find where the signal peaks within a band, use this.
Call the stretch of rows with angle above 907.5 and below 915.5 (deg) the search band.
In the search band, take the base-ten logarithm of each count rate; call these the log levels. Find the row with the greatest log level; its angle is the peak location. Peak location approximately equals 908.0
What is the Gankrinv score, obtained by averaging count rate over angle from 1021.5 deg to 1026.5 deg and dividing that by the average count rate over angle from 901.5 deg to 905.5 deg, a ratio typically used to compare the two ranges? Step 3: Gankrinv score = 1.13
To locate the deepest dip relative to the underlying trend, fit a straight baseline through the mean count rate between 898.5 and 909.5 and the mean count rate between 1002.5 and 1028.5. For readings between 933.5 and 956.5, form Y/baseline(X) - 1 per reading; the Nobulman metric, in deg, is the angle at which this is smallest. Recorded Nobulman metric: 936.0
